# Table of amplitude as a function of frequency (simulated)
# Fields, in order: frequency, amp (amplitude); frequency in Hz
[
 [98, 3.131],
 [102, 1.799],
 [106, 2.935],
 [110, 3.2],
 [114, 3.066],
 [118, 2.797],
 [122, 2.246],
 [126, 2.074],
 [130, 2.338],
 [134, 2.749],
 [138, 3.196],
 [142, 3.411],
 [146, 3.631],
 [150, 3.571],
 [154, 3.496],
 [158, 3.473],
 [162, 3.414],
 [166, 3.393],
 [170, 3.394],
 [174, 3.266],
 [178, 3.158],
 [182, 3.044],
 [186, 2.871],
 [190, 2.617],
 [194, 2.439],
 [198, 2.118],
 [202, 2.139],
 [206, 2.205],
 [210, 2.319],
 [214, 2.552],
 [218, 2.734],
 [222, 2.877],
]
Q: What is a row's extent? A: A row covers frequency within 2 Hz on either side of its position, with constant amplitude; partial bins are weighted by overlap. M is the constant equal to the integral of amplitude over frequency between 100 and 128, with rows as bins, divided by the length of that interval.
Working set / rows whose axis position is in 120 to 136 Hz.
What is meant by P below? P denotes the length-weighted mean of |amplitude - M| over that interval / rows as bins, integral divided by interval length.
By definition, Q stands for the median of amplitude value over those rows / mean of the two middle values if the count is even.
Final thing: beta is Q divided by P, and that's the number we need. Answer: 7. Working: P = 0.32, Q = 2.3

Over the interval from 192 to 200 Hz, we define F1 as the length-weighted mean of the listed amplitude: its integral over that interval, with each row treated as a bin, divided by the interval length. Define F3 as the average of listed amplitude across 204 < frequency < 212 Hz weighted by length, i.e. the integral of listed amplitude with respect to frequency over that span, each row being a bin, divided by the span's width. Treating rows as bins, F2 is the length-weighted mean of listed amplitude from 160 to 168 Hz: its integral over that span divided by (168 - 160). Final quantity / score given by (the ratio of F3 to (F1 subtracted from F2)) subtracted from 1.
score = -1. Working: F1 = 2.28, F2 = 3.4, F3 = 2.3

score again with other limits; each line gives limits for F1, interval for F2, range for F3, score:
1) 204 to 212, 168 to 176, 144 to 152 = -2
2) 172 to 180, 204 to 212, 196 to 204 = 3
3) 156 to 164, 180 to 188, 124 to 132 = 6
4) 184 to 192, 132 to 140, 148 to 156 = -14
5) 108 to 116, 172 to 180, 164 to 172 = -42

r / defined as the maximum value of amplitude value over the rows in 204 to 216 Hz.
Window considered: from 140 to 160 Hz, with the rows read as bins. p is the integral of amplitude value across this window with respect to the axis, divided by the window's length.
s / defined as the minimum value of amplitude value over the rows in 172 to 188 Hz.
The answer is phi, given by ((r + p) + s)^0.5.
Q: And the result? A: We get 2.99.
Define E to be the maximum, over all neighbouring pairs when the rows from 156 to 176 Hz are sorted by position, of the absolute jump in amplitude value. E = 0.13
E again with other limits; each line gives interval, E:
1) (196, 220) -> 0.23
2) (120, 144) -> 0.45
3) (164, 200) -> 0.32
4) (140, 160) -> 0.22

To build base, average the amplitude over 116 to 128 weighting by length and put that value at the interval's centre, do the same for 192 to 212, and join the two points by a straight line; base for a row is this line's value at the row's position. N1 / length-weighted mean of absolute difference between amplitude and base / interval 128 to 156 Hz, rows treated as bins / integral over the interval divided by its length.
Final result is 0.86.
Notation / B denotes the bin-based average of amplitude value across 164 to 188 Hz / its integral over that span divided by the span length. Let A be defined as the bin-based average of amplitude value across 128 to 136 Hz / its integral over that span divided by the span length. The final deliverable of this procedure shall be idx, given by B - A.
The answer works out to 0.6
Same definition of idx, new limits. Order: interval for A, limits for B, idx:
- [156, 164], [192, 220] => -1.1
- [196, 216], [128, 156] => 0.9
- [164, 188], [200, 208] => -1.0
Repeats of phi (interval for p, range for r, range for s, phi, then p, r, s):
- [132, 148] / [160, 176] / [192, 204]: 2.96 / 3.2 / 3.414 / 2.118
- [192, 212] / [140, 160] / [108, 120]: 2.94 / 2.2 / 3.631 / 2.797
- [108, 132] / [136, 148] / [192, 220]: 2.89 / 2.6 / 3.631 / 2.118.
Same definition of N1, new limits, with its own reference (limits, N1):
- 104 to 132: 0.41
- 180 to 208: 0.31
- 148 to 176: 1.12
